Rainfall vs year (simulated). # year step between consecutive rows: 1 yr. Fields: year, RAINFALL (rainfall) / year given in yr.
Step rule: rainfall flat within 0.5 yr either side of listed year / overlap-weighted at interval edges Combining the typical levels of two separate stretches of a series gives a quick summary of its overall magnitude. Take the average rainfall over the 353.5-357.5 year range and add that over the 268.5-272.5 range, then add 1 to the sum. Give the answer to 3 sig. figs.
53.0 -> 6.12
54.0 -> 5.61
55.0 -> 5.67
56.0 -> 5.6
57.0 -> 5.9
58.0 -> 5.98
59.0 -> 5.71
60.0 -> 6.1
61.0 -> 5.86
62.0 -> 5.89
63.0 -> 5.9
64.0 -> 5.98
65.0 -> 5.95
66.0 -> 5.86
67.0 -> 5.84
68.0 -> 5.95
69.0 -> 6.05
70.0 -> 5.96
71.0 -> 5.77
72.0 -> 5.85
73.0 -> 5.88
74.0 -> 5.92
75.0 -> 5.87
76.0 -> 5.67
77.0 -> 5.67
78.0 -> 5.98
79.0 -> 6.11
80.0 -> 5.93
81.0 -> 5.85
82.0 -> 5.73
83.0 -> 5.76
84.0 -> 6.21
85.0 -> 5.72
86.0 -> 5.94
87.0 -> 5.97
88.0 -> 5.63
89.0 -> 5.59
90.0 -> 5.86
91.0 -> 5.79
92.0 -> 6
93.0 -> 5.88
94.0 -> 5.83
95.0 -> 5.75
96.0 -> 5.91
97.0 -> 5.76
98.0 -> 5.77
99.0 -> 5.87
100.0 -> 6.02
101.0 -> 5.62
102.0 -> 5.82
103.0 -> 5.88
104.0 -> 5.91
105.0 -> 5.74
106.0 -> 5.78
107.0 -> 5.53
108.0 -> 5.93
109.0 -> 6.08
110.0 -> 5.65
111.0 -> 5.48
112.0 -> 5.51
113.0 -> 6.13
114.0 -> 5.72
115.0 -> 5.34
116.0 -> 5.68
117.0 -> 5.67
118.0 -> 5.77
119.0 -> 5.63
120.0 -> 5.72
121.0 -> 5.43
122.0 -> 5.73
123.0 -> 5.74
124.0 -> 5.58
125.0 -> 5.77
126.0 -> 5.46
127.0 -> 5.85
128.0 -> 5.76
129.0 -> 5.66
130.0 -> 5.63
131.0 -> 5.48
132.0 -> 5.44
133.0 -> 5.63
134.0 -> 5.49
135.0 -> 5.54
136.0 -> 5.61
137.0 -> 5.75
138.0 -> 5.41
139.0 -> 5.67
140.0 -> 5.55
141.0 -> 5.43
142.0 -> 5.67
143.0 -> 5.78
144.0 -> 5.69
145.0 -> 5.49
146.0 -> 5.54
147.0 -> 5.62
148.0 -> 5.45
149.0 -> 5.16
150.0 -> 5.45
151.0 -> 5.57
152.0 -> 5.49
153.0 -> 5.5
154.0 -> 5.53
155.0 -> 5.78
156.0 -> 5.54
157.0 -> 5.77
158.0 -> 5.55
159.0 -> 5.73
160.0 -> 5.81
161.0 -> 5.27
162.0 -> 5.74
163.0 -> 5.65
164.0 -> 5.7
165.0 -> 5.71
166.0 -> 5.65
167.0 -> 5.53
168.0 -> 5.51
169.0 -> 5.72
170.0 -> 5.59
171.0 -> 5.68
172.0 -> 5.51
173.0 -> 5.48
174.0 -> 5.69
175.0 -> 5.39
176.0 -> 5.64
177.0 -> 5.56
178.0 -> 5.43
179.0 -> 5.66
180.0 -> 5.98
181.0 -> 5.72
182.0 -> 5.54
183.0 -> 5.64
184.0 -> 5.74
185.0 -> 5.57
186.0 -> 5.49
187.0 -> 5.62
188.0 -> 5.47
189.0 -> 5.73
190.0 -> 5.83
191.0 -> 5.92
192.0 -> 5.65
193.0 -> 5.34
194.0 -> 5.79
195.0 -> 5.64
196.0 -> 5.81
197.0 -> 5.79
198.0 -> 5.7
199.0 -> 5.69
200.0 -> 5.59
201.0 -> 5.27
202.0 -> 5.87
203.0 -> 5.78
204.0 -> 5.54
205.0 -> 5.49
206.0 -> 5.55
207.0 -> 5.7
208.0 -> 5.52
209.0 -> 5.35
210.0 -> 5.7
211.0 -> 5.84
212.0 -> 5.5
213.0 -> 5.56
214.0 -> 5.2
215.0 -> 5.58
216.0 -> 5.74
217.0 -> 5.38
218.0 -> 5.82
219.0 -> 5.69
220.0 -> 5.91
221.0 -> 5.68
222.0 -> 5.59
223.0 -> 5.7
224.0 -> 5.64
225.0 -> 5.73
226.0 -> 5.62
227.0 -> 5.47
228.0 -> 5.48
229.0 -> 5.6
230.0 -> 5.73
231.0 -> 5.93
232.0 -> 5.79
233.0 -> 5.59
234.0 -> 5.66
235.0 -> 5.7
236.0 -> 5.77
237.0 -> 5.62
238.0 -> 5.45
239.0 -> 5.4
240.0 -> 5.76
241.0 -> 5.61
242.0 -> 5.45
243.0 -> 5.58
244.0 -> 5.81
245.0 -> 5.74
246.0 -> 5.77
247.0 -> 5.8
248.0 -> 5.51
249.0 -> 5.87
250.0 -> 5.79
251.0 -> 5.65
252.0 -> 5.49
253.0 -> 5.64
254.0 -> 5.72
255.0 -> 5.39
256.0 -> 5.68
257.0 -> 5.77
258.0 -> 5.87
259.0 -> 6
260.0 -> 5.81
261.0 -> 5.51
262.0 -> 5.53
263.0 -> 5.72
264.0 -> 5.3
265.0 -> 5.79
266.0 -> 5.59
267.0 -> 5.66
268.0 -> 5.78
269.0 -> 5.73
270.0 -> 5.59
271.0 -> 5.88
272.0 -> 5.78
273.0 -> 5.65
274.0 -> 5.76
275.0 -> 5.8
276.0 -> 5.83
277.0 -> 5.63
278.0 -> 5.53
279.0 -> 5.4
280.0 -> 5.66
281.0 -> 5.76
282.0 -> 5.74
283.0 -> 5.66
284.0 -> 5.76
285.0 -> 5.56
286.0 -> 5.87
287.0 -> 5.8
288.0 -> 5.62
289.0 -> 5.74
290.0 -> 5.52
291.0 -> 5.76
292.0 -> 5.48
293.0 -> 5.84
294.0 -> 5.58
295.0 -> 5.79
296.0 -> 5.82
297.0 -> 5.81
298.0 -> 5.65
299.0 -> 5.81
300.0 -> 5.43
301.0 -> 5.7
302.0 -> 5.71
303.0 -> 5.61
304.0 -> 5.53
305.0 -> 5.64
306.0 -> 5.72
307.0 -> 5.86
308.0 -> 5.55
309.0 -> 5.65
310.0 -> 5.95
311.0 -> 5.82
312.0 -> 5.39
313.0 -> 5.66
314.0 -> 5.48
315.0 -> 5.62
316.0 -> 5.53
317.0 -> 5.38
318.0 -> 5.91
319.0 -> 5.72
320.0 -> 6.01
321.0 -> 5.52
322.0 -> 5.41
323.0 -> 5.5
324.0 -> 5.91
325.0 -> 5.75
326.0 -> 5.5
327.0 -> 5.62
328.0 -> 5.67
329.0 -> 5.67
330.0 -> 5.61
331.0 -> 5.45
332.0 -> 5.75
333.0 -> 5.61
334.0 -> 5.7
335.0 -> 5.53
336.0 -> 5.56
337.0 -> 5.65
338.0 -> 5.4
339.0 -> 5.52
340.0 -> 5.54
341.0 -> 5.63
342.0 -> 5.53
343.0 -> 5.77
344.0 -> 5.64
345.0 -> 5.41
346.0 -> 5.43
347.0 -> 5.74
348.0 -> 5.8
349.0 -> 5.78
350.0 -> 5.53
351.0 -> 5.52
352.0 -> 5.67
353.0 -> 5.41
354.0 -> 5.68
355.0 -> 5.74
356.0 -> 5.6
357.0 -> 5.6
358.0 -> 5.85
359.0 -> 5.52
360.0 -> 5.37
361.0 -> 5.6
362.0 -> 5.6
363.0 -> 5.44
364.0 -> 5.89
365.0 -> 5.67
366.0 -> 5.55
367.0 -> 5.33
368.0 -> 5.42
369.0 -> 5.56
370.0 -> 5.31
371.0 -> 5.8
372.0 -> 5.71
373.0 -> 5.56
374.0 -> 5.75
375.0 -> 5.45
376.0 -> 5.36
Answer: 12.4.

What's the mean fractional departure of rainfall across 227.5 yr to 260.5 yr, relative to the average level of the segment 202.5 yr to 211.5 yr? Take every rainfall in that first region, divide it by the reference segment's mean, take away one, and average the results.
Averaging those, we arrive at 0.013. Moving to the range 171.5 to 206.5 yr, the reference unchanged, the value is 0.004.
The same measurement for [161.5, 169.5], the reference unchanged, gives 0.008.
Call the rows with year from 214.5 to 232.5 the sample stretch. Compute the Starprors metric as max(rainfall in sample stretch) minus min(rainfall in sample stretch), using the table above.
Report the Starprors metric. 0.55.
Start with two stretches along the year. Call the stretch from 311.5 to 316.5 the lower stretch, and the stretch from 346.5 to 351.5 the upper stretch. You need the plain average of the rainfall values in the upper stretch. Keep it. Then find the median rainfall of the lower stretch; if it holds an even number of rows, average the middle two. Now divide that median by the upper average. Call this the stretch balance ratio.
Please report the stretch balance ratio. 0.97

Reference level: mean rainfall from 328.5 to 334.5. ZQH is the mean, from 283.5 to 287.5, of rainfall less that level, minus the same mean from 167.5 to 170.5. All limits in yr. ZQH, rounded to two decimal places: 0.14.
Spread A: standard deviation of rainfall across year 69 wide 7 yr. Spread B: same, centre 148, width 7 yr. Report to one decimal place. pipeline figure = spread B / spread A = 1.6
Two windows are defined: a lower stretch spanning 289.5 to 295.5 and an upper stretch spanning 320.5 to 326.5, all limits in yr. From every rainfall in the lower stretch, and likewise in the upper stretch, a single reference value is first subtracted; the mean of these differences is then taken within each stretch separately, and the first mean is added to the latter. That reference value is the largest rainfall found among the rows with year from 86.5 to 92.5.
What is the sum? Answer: -0.74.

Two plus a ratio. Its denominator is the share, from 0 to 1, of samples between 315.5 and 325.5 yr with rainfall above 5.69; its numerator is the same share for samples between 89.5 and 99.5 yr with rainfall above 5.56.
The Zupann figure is 4.00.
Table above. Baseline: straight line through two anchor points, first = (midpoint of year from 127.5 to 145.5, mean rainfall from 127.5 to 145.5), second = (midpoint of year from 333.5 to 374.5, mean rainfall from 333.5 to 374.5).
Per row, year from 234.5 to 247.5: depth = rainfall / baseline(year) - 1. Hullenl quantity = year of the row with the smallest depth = 239.0 yr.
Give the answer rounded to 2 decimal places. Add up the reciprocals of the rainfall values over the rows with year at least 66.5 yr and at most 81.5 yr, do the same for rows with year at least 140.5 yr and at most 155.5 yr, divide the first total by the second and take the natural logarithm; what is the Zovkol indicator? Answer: -0.06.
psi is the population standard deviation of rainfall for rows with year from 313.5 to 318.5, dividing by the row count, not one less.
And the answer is 0.18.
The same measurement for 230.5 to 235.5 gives 0.12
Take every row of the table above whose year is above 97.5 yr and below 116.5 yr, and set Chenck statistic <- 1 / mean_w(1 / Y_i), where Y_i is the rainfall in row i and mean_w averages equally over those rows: 5.75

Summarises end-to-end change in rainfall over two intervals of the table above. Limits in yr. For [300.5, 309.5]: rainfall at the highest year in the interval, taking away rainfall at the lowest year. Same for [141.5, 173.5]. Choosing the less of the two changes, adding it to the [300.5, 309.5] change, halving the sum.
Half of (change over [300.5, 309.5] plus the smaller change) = -0.12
